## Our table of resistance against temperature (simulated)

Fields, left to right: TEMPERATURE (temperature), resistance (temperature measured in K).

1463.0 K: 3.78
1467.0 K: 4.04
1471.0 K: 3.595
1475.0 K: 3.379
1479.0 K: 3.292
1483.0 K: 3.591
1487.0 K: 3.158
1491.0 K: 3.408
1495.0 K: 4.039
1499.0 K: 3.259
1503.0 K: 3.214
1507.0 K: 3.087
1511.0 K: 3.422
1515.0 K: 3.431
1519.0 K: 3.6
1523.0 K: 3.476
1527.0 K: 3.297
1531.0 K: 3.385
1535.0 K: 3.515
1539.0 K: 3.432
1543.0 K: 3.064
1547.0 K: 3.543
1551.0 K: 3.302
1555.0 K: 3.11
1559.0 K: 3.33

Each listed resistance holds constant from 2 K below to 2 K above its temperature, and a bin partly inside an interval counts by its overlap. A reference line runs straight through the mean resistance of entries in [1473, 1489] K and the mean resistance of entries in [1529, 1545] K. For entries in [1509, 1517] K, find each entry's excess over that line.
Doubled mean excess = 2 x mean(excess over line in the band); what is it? 0.15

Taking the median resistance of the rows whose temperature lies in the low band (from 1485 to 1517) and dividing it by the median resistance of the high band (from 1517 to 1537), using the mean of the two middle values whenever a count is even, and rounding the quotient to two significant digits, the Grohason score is 0.96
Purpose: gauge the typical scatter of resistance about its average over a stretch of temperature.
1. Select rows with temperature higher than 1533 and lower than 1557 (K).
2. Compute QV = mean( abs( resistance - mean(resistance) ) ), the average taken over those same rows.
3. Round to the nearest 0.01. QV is 0.17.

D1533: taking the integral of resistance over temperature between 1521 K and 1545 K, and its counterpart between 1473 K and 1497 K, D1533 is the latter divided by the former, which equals 1.0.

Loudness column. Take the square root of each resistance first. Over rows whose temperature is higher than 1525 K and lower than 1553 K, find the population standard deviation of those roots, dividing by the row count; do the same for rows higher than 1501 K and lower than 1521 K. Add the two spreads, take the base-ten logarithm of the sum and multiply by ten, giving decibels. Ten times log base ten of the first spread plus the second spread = -10.4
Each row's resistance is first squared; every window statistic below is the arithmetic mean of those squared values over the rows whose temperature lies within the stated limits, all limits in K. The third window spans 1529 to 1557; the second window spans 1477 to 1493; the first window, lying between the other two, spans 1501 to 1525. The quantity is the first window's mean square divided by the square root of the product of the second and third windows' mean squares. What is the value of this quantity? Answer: 1.01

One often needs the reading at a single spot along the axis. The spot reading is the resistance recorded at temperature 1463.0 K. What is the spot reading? 3.78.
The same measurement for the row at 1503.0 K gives 3.214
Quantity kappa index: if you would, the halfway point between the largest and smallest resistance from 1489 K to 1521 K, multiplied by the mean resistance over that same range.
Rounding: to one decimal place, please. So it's 12.2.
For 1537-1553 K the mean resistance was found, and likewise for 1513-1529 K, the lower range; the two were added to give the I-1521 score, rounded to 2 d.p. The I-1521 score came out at 6.79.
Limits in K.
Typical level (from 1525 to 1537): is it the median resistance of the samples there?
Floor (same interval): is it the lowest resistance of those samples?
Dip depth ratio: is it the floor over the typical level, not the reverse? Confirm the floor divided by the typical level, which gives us 0.974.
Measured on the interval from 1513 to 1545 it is 0.893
